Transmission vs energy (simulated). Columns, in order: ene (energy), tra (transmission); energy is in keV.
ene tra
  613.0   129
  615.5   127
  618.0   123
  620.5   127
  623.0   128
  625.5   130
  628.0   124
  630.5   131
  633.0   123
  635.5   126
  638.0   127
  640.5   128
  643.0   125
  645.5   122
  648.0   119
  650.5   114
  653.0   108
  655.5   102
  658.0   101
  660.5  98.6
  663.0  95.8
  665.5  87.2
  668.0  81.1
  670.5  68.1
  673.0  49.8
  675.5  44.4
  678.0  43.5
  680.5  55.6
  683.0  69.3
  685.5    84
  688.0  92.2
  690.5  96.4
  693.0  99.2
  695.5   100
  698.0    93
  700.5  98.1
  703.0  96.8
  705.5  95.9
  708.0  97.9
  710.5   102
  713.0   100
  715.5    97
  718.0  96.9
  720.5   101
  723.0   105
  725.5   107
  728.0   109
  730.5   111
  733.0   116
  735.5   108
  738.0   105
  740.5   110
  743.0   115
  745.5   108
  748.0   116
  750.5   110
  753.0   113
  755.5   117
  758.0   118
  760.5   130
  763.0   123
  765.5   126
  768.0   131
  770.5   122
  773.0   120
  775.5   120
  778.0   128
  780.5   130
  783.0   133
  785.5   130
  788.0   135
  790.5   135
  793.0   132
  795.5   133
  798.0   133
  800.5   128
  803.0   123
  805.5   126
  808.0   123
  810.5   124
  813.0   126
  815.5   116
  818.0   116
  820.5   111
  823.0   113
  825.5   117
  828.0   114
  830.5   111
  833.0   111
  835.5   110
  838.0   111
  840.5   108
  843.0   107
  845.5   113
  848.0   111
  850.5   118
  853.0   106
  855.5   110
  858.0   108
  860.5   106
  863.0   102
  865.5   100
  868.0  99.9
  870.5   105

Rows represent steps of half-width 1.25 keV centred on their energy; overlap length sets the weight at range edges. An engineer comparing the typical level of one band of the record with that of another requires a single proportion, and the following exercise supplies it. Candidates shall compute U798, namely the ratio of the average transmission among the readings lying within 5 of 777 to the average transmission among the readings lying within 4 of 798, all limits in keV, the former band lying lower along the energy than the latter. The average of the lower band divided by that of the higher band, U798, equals 0.95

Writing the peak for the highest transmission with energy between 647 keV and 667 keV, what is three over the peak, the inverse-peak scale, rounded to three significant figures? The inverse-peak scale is 0.0252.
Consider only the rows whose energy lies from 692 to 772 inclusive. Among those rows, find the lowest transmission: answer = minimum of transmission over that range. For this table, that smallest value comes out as 93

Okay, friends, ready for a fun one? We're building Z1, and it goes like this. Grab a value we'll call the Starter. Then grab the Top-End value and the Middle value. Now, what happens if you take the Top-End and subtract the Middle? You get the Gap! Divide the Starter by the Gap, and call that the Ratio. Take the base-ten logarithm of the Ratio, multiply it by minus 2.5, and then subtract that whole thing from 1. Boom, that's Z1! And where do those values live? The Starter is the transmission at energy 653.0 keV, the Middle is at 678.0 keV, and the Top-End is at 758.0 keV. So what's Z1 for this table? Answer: 1.4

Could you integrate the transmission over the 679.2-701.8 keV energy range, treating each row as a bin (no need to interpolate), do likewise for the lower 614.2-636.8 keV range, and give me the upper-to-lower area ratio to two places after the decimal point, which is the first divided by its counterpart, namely 0.69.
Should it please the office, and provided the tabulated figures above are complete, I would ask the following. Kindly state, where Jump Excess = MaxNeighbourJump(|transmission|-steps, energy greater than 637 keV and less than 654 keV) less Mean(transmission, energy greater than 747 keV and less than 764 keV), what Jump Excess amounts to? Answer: -112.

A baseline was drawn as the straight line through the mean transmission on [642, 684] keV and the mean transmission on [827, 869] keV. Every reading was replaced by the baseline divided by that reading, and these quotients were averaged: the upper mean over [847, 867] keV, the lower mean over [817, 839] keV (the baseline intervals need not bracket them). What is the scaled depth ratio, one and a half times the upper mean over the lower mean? 1.6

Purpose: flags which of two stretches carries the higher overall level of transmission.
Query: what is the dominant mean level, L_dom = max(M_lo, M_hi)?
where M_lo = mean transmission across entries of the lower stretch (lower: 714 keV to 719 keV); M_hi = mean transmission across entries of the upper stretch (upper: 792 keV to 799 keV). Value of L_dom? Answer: 133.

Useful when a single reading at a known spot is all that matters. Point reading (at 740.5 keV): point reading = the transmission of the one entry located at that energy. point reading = 110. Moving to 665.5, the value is 87.2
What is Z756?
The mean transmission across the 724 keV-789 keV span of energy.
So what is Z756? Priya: 119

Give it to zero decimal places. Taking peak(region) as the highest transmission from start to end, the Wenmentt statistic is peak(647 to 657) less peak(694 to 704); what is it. 19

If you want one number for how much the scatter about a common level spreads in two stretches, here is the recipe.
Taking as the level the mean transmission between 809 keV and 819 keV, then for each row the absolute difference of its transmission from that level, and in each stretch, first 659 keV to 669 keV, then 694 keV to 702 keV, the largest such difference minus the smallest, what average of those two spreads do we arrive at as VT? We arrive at 12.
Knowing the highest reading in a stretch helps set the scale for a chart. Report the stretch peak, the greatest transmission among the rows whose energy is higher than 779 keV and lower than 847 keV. 135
